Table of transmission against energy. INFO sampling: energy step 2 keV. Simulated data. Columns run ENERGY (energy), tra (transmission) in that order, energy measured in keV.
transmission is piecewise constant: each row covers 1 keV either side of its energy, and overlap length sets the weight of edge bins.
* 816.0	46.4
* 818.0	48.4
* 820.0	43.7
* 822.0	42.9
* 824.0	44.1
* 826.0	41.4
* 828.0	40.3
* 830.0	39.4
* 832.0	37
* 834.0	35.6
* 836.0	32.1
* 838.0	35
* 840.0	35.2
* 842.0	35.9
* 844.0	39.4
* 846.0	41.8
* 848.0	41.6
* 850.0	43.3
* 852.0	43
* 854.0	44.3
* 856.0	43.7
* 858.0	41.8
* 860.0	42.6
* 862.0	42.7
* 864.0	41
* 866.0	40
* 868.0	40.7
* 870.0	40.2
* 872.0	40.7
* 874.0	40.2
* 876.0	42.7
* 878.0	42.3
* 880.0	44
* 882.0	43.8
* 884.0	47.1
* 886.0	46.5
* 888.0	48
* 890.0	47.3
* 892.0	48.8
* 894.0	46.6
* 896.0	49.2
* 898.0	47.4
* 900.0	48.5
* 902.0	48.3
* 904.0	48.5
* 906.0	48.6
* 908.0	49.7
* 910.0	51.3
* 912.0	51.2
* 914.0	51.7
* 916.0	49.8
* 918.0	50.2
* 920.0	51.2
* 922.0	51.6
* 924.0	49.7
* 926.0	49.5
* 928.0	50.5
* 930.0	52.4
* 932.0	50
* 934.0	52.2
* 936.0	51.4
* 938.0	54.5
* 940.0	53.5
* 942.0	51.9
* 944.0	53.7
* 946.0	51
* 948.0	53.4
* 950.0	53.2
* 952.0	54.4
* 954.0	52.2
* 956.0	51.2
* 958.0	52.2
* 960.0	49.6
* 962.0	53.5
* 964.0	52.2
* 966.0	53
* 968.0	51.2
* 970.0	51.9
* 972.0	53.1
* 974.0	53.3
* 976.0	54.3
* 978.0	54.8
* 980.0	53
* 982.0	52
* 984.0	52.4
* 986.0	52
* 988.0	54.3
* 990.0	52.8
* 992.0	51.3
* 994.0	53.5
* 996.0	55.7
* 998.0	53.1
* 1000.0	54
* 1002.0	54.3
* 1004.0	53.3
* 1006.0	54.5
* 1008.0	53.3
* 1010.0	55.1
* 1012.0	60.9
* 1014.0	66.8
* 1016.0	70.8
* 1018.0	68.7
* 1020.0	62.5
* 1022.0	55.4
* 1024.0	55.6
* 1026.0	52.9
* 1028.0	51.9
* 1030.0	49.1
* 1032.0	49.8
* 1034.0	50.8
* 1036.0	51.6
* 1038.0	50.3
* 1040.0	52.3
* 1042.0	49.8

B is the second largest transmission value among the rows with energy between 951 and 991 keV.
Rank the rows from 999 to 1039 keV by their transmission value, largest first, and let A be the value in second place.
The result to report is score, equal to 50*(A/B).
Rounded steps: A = 68.7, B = 54.4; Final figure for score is 63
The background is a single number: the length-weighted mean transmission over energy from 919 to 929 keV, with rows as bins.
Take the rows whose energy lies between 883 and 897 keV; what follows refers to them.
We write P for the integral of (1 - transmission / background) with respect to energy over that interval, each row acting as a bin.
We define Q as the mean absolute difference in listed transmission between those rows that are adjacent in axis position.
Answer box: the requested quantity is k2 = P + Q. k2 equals 2.3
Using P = 1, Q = 1.52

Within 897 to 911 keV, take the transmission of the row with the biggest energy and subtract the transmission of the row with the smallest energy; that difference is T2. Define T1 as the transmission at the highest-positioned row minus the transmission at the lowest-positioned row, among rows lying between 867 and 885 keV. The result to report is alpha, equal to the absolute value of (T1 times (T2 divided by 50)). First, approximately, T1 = 6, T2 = 3.9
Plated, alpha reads 0.50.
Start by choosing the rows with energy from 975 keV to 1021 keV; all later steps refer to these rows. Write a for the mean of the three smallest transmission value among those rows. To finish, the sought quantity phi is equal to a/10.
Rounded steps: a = 52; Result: 5.18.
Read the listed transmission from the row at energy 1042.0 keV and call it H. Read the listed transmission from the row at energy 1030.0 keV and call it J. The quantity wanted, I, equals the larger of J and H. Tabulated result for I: 49.8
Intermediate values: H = 49.8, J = 49.1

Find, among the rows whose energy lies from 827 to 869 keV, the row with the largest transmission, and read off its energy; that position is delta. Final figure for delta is 854.0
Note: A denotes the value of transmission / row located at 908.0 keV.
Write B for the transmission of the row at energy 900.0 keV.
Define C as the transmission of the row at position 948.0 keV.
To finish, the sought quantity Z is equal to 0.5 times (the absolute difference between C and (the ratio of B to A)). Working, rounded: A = 49.7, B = 48.5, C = 53.4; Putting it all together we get 26.2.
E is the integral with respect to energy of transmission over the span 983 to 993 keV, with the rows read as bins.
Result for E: 526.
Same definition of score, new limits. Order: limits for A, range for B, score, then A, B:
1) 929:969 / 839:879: 62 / 54.4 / 43.7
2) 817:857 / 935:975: 41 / 44.3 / 54.4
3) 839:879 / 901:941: 41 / 43.7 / 53.5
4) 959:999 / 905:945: 51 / 54.8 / 53.7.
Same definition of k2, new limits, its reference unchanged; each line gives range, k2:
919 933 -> 1.2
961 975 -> 0.4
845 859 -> 3.1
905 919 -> 1.0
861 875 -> 3.5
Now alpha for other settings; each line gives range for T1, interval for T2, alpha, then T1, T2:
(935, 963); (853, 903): 0.17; 2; 4.0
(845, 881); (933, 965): 0.00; 2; 0.0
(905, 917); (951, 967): 0.03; 1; -1.4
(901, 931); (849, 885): 0.31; 4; 3.8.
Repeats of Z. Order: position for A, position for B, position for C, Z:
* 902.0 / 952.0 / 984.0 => 25.6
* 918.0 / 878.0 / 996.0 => 27.4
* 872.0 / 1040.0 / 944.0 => 26.2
